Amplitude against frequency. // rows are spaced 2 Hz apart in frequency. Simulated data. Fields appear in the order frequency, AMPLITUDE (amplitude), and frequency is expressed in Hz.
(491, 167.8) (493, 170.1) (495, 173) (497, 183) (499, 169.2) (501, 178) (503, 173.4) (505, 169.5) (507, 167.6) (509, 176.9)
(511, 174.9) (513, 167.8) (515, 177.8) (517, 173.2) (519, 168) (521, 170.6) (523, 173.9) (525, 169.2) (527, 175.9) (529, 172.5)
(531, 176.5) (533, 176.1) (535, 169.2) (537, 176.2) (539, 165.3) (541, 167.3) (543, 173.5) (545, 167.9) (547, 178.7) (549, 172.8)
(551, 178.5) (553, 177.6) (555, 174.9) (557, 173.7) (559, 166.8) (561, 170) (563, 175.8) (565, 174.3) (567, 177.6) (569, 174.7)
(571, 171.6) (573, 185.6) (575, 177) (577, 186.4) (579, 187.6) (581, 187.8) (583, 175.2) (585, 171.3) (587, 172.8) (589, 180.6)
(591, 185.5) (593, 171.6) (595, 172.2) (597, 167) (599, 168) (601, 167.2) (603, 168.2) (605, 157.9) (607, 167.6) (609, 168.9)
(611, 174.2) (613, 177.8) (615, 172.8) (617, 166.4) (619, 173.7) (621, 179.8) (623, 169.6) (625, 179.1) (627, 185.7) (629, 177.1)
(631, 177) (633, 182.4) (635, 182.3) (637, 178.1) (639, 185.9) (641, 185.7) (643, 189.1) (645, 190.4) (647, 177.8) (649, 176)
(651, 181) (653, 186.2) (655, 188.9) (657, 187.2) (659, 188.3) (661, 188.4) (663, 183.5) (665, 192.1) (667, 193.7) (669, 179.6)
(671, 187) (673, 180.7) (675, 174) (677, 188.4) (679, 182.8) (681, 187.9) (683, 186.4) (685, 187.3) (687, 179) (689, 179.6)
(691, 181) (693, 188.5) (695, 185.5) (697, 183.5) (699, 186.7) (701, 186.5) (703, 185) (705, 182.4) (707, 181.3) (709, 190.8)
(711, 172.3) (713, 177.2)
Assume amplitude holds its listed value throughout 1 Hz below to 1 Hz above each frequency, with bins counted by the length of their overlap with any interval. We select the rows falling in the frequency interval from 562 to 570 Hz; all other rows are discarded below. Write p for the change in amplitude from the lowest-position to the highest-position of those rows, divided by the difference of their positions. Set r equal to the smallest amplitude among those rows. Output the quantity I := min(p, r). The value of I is -0.2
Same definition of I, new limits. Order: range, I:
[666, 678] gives -0.5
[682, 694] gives 0.2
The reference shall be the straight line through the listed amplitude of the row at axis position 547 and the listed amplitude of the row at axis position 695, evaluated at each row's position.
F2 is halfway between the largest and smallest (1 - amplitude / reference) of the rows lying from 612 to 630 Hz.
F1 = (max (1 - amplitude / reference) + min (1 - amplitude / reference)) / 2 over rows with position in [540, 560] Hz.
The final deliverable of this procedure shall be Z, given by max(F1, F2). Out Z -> 0.035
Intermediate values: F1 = 0.035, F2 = 0.034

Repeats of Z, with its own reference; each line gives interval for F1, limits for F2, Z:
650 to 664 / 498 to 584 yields 0.016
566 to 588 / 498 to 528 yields 0.023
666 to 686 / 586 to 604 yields 0.025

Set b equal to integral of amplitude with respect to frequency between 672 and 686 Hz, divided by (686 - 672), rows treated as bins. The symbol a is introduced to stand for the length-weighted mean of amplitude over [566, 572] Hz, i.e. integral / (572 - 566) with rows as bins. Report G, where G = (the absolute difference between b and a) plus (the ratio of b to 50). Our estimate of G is 13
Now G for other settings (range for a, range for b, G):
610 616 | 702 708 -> 12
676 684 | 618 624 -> 15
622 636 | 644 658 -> 9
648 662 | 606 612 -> 18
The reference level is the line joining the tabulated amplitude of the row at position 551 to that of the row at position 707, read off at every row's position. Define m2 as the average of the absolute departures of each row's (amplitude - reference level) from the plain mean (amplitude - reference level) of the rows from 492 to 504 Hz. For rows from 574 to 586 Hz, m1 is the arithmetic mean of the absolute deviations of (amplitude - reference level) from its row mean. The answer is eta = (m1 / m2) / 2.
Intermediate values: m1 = 6.4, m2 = 4.0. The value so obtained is 0.80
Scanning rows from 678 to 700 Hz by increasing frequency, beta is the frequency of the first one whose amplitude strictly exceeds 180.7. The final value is 679 Hz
